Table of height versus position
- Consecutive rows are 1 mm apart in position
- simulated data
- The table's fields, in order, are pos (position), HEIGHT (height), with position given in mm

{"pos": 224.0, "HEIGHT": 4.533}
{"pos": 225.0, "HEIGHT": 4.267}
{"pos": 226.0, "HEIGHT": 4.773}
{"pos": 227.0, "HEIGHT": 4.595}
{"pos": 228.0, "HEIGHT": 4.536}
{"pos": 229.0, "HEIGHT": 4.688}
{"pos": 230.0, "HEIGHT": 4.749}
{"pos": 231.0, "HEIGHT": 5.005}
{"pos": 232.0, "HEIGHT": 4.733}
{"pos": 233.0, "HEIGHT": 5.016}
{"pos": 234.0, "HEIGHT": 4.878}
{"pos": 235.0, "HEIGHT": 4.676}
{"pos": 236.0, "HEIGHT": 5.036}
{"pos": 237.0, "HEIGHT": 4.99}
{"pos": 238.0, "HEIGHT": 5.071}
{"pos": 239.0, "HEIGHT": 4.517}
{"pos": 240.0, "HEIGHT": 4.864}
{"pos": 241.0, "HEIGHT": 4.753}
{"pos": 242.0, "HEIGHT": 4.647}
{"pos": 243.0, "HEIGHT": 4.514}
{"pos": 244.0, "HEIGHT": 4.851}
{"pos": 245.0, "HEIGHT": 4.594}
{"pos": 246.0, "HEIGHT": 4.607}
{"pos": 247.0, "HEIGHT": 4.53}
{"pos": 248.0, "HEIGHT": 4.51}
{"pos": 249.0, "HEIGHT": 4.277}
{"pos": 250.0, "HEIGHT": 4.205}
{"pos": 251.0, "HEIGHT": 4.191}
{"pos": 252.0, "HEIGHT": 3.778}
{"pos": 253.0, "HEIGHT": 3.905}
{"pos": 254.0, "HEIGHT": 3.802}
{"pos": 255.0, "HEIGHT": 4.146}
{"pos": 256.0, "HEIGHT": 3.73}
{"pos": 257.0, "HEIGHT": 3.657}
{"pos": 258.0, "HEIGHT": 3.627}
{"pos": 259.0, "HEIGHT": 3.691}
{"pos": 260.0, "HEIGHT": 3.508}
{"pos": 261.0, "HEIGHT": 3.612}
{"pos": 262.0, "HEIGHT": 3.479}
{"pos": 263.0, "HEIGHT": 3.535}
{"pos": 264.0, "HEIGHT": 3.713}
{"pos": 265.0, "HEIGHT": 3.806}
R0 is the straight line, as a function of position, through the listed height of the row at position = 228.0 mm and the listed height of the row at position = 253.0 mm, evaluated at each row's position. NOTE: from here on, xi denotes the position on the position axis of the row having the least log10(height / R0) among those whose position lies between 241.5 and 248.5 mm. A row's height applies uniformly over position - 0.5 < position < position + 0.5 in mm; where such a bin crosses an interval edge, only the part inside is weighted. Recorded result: 243.0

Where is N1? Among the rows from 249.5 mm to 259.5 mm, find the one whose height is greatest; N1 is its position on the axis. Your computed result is 250.0 mm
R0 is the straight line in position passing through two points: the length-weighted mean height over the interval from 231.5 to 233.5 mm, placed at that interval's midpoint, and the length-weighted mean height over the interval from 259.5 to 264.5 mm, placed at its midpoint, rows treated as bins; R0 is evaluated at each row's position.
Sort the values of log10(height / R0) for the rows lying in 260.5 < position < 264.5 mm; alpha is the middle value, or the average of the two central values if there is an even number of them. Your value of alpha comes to 0.001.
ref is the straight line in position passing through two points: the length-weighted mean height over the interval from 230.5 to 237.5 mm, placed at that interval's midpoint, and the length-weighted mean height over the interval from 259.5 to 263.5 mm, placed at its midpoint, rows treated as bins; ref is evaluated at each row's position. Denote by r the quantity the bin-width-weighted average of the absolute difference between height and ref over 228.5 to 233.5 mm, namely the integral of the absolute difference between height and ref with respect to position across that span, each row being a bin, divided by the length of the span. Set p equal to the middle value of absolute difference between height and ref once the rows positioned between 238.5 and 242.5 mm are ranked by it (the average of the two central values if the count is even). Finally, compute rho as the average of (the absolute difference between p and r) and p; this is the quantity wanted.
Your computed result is 0.12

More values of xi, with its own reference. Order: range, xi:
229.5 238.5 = 230.0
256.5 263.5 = 260.0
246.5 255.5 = 252.0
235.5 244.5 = 239.0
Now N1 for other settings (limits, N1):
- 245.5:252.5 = 246.0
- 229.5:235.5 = 233.0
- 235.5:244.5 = 238.0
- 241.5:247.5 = 244.0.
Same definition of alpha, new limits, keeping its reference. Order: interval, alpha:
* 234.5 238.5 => 0.028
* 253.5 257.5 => -0.013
